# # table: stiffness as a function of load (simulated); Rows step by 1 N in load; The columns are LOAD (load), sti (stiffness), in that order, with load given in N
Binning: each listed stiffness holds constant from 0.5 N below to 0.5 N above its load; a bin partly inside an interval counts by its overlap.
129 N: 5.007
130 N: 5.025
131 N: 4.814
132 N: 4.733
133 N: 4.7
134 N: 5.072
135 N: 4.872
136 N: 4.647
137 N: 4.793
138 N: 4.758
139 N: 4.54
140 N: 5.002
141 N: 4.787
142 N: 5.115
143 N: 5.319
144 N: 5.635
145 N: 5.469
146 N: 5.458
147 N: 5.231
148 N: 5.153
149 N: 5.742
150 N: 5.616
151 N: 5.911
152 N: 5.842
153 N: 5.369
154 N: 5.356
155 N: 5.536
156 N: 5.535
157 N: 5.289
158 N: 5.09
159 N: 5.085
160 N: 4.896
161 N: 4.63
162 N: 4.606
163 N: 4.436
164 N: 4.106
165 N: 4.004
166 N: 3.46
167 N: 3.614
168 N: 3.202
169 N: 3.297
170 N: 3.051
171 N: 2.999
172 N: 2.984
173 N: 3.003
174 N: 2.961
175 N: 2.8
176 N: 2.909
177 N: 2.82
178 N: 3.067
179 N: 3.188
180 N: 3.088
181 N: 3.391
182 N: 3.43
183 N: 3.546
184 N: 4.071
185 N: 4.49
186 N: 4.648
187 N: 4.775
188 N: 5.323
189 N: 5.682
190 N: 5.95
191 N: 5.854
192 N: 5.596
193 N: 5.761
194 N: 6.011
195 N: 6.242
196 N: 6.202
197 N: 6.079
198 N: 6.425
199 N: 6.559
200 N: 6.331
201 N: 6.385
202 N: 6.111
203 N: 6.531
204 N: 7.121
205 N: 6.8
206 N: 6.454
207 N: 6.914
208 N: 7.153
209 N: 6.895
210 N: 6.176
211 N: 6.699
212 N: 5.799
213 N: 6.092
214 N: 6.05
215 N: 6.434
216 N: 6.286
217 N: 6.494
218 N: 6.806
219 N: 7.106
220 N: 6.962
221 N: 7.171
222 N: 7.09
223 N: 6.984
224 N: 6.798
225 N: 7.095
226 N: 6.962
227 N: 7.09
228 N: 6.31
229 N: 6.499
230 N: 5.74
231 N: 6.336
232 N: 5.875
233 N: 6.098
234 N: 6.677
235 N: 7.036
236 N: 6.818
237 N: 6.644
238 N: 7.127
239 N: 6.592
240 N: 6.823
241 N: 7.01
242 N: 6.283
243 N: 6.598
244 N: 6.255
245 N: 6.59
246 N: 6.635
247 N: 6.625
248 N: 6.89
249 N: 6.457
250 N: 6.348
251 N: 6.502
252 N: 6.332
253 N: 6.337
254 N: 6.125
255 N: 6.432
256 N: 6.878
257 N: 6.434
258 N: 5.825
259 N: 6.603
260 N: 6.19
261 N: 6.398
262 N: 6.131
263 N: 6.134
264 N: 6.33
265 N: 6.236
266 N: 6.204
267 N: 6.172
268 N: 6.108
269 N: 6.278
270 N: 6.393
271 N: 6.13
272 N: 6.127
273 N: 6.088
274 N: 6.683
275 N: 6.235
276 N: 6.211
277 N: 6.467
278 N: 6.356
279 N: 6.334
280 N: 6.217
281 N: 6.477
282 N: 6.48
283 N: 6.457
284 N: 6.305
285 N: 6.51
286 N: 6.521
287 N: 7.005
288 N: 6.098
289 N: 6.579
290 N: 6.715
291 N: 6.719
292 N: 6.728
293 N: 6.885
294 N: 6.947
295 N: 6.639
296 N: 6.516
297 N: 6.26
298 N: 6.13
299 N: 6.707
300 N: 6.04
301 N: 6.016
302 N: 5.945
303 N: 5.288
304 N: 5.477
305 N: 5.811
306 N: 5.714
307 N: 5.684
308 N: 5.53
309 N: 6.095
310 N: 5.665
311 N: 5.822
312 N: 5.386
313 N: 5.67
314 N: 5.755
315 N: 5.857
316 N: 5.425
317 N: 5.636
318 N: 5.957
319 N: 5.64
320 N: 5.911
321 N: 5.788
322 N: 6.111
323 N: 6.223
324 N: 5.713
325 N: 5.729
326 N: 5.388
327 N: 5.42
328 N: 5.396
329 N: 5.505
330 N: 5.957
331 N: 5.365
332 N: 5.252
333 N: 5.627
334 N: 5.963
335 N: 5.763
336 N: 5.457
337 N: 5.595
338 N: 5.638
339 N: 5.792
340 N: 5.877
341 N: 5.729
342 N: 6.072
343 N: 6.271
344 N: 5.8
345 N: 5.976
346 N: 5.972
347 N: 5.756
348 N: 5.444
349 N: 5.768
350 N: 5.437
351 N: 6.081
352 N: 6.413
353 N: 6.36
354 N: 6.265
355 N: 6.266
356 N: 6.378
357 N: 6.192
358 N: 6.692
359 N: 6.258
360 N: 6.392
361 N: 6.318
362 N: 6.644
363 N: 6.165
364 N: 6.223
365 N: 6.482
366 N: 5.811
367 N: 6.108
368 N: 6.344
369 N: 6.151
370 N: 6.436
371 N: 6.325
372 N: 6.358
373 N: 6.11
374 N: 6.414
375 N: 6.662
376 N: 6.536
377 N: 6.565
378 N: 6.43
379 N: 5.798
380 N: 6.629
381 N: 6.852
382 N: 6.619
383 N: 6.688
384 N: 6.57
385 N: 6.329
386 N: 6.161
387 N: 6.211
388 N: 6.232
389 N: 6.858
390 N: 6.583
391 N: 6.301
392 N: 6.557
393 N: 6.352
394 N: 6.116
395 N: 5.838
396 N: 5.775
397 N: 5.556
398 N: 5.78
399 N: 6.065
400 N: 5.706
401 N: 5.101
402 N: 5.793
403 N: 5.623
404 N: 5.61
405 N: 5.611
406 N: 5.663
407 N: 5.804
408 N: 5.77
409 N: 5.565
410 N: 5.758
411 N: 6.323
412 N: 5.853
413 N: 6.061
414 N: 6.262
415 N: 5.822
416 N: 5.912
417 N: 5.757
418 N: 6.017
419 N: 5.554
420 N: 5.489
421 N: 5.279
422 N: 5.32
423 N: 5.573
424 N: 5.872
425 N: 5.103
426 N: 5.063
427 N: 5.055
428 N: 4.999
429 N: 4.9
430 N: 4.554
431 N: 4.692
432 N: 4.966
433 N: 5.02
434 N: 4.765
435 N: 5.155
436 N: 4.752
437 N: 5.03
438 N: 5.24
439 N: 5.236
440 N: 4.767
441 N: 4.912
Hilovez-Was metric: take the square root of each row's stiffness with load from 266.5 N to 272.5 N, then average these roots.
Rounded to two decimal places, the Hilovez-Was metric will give 2.49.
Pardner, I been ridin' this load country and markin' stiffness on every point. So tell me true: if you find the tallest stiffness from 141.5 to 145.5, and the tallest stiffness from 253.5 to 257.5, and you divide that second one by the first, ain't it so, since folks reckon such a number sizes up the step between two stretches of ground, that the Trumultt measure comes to 1.22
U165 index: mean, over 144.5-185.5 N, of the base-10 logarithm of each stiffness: 0.613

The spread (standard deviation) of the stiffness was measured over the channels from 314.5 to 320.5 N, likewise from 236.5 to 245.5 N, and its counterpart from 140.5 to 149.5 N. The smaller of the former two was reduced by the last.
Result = -0.09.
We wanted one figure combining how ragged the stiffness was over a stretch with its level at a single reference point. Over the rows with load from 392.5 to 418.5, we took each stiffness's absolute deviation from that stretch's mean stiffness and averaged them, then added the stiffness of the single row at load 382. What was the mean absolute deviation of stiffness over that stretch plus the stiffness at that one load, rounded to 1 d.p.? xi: 6.8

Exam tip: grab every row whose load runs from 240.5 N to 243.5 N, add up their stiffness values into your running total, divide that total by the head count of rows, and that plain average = 6.6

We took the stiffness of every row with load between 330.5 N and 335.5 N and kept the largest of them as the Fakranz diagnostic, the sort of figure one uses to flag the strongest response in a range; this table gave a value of 5.963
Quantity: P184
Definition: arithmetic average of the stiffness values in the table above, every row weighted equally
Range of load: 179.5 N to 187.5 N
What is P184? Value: 3.9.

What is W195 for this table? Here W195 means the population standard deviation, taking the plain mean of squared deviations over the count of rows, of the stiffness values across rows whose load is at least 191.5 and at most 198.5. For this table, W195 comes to 0.27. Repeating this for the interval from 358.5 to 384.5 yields 0.25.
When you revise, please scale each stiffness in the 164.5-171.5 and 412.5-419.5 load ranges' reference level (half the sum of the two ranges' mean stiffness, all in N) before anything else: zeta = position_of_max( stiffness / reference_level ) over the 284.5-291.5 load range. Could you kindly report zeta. 287 N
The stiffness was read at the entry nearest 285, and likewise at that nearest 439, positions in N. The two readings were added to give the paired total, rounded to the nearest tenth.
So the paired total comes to 11.7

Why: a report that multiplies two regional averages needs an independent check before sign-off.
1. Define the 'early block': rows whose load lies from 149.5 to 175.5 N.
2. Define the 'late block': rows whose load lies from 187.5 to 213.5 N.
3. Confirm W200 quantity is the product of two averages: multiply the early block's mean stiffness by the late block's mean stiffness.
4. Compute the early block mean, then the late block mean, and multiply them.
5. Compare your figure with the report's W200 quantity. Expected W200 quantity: 27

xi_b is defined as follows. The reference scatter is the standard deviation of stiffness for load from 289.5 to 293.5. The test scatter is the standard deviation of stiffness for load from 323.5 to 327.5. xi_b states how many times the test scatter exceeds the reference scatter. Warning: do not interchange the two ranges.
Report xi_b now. 2.2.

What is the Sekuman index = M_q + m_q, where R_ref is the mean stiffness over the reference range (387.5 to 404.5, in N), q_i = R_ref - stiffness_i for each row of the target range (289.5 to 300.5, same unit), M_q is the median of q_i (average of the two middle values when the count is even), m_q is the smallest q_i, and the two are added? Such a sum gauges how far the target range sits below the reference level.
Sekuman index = -1.7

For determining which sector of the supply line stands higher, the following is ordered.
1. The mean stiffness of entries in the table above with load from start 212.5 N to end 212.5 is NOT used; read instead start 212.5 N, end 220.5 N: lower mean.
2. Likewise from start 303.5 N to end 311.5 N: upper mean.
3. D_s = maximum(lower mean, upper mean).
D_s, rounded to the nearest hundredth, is 6.53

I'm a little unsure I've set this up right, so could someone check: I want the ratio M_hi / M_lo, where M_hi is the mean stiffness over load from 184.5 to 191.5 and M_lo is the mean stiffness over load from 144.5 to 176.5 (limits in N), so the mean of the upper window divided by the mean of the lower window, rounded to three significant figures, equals 1.18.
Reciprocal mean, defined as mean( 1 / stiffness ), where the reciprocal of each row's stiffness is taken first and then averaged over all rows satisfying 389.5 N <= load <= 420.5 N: 0.171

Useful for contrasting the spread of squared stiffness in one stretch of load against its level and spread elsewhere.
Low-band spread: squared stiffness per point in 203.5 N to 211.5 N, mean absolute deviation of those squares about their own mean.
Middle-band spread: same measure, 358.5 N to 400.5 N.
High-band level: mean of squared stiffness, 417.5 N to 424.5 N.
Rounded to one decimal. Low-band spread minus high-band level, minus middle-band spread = -31.0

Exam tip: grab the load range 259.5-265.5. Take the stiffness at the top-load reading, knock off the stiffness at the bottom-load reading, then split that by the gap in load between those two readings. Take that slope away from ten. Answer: 10.0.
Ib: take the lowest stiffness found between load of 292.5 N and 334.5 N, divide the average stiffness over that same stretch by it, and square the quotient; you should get 1.24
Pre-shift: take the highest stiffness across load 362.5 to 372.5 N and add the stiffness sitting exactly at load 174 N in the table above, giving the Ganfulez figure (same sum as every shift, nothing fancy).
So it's 9.4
